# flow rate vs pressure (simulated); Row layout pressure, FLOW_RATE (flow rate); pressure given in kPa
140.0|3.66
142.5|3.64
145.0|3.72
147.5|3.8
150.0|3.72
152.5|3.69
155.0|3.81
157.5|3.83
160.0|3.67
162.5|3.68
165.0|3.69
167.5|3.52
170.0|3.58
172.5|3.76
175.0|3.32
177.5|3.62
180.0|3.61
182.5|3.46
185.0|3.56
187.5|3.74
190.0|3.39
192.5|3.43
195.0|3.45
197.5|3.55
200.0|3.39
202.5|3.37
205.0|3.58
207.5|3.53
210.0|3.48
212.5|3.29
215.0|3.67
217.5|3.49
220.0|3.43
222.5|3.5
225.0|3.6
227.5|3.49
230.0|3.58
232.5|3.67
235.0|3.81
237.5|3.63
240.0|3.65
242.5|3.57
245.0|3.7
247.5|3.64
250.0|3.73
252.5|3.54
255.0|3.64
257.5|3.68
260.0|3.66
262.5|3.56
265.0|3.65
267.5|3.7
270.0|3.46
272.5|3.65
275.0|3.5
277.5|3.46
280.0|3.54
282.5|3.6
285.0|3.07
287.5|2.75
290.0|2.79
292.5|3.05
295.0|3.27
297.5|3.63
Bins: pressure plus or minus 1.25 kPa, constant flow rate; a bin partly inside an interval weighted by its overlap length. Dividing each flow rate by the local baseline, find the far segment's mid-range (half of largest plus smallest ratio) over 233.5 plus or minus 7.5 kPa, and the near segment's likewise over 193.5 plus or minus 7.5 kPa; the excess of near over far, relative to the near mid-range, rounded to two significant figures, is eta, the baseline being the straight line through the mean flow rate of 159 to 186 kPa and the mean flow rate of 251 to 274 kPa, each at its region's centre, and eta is -0.021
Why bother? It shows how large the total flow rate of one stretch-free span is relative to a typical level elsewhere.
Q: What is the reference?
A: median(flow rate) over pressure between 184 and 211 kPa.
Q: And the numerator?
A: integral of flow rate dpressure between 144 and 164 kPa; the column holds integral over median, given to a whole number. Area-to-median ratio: 21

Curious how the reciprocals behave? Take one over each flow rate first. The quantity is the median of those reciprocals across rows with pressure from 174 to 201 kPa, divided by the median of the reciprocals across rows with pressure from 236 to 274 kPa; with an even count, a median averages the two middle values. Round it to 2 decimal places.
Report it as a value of 1.05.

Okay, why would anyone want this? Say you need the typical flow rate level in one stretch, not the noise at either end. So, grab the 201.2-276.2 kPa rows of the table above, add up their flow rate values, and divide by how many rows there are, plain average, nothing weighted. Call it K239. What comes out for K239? 3.58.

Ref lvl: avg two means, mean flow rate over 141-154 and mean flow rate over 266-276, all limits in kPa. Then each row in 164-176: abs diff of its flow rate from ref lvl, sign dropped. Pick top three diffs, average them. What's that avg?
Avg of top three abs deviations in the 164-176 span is 0.19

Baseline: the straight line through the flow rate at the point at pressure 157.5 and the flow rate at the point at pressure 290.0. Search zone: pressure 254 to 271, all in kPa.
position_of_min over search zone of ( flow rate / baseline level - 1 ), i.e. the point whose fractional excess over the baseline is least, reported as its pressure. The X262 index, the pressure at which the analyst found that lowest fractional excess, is 270.0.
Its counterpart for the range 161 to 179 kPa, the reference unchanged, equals 175.0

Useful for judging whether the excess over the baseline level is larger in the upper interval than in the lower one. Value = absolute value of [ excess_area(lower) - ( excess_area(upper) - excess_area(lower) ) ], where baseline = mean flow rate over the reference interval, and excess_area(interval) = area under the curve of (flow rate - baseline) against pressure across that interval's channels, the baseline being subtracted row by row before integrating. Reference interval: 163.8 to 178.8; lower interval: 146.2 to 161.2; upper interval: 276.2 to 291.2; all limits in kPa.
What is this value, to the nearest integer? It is 11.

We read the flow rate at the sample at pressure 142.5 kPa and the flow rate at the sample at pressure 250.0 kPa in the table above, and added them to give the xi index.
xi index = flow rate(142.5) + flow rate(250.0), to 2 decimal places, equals 7.37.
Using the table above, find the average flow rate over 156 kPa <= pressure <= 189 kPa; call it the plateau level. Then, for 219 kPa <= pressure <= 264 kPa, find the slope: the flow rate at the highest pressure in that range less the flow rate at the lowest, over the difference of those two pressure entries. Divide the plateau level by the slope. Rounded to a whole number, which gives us 1183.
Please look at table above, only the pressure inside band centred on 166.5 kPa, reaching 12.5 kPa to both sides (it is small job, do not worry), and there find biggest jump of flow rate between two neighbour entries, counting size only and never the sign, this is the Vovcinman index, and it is 0.44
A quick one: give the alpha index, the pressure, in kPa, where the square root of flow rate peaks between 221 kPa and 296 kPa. 235.0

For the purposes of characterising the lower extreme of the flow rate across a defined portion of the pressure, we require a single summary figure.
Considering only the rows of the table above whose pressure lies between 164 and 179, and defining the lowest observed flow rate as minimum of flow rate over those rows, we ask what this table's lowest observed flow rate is 3.32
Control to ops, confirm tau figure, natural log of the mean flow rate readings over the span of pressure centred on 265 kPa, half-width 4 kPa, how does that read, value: 1.29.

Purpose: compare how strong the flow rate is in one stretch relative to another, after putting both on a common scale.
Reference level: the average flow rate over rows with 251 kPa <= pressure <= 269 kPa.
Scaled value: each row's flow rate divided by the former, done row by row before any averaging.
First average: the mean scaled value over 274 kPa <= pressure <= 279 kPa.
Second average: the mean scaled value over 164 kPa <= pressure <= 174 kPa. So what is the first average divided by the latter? 0.96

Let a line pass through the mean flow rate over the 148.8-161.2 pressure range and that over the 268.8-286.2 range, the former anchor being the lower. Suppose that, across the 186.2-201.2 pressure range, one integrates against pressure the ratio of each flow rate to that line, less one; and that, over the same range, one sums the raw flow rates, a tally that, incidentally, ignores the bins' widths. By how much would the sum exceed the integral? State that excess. 21.63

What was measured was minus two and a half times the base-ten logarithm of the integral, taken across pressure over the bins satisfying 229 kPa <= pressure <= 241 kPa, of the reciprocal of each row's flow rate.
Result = -1.3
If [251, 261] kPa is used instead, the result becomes -1.1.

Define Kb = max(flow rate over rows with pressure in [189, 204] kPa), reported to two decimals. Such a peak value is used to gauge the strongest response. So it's 3.55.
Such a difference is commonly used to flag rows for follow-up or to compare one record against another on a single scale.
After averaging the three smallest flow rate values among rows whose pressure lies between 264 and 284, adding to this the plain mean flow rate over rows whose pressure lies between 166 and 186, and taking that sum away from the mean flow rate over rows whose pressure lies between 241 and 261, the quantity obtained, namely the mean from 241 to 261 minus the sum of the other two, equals -3.4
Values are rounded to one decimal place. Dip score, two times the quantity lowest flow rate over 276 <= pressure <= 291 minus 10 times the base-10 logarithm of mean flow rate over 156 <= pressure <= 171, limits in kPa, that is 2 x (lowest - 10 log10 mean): -5.8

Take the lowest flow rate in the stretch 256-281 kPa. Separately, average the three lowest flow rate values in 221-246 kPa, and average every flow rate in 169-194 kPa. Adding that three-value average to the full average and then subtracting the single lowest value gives 3.61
